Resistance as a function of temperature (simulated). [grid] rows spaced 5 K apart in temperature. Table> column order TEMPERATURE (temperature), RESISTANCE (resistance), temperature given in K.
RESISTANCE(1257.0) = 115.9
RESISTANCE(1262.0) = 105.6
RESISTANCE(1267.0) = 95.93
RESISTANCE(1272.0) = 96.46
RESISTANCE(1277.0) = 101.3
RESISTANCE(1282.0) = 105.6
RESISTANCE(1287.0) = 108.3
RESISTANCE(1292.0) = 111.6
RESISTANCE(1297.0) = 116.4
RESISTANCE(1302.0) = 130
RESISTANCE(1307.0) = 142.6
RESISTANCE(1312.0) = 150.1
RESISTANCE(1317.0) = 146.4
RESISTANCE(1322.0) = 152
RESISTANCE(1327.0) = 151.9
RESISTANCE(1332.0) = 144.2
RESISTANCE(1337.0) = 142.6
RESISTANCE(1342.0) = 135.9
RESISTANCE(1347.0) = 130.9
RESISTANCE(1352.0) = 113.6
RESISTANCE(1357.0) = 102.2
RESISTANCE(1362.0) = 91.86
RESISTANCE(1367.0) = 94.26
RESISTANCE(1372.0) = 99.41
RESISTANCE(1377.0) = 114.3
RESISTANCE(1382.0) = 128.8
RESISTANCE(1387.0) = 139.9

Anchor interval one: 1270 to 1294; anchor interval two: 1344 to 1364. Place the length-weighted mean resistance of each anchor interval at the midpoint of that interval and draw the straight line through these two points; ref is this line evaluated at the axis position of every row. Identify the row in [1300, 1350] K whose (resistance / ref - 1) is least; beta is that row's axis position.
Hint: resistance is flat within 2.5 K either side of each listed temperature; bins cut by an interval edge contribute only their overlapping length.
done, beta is 1347.0 K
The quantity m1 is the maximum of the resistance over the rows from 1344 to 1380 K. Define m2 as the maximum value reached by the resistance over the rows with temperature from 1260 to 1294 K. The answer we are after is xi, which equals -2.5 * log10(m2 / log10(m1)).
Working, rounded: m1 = 130.9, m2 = 111.6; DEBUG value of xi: -4.30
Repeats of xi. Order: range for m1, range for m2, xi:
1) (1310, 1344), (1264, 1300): -4.32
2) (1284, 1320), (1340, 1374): -4.49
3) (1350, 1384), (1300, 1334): -4.64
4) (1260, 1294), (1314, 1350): -4.68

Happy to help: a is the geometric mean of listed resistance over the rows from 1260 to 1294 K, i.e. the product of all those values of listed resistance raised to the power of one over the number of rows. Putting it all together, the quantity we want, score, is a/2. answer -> 52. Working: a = 103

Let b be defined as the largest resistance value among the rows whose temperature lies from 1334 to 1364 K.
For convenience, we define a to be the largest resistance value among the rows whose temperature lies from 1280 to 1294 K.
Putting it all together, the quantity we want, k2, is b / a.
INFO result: 1.28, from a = 111.6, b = 142.6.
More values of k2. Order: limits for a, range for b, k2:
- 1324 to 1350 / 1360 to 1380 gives 0.75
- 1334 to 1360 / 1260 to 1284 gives 0.74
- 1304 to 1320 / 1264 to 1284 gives 0.70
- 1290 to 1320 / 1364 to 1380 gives 0.76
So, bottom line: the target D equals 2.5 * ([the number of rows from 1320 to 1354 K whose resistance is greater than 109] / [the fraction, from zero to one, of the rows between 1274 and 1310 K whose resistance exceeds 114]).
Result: 41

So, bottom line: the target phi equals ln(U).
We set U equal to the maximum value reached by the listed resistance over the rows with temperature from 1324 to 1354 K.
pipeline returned 5.02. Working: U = 151.9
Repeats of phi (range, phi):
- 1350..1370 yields 4.73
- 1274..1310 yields 4.96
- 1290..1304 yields 4.87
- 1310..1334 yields 5.02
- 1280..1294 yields 4.71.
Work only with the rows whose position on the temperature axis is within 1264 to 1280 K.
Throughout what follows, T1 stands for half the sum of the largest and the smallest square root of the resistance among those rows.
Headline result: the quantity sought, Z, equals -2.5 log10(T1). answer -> -2.49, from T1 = 9.9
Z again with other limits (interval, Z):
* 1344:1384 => -2.55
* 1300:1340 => -2.69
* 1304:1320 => -2.71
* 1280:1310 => -2.61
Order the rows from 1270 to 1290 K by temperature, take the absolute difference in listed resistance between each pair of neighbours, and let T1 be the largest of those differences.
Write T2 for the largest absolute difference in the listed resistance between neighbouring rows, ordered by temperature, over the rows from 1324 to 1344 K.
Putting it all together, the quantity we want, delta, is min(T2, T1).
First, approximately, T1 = 5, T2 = 8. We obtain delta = 4.8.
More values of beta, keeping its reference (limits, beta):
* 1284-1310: 1287.0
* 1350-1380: 1362.0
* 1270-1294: 1272.0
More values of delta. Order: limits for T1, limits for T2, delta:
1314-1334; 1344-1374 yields 7.7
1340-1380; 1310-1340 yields 7.7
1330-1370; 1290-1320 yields 13.6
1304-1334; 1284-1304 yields 7.7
